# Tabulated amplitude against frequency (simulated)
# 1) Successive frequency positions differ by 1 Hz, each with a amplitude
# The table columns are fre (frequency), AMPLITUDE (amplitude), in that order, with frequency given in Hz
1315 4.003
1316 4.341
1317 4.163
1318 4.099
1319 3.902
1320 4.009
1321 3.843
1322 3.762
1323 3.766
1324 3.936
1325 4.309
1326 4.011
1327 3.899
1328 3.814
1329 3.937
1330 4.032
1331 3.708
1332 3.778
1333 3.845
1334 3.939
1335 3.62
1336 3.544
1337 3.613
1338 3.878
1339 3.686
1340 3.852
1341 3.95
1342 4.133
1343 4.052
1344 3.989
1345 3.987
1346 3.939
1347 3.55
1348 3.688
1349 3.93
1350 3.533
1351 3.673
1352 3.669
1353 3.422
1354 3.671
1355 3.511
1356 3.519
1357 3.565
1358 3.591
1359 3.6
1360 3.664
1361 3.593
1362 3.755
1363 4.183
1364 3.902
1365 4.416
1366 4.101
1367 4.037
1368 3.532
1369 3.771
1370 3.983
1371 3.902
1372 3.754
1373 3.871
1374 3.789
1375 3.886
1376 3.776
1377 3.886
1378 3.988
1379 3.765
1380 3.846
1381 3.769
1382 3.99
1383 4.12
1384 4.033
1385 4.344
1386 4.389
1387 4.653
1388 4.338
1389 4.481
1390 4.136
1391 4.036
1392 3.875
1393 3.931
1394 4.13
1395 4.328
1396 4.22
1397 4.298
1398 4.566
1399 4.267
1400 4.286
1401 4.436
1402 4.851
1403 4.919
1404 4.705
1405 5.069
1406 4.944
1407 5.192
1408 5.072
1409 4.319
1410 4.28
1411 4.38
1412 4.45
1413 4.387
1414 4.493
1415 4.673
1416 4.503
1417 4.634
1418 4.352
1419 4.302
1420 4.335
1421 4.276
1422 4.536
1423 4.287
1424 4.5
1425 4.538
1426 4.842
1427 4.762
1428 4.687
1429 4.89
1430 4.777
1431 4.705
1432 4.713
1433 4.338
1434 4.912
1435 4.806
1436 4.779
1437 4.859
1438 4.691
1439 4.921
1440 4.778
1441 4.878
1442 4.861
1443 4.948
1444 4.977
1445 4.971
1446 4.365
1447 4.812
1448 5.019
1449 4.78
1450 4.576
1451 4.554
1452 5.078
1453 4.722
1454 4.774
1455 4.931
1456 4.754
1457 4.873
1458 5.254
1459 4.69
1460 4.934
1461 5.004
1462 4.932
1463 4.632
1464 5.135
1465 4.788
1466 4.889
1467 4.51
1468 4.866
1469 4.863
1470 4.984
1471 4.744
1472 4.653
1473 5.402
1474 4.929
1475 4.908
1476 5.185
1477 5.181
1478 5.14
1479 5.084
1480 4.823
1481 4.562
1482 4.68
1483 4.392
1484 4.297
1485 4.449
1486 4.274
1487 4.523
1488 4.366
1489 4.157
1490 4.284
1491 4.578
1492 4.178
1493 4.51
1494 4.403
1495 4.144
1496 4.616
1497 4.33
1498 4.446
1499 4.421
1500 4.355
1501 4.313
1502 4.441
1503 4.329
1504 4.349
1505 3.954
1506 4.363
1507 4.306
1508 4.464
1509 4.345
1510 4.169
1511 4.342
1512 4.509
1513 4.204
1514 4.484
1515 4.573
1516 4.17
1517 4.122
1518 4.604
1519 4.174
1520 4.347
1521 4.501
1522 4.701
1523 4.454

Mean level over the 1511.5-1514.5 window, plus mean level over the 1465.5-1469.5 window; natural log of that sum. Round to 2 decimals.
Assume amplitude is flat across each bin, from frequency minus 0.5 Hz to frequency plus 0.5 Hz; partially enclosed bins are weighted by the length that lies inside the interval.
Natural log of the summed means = 2.22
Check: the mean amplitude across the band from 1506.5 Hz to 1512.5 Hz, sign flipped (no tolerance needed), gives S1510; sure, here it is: -4.4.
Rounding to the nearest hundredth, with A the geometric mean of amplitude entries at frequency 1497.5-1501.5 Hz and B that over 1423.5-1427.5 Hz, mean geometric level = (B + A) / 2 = 4.52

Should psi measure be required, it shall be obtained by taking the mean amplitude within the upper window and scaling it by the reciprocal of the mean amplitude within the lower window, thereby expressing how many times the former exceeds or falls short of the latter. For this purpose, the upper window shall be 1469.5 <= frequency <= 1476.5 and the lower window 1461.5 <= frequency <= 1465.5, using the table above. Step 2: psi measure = 1.02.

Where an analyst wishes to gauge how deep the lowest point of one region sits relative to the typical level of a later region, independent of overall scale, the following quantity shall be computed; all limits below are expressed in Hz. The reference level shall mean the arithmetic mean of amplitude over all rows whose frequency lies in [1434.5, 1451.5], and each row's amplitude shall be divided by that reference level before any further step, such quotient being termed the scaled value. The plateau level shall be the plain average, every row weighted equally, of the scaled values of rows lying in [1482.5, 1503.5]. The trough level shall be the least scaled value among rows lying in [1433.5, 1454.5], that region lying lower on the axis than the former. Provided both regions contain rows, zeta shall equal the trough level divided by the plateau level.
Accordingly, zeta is 1.00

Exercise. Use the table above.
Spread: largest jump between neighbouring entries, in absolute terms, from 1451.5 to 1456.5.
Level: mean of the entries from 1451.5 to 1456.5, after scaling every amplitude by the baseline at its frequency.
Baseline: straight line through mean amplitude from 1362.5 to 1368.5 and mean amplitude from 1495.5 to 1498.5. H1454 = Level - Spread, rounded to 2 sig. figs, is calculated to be 0.77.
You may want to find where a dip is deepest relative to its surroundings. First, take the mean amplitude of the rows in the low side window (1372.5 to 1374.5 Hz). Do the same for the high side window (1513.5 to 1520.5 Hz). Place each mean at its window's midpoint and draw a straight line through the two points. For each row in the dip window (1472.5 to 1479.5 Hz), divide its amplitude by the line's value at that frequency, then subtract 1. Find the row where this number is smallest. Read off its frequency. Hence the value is 1475 Hz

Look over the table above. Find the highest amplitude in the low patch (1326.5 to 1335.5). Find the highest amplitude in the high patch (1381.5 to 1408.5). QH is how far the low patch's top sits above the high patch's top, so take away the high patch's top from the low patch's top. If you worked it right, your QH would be -1.16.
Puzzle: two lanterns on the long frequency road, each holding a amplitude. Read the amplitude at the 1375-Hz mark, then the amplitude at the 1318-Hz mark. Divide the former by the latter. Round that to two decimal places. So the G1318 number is 0.95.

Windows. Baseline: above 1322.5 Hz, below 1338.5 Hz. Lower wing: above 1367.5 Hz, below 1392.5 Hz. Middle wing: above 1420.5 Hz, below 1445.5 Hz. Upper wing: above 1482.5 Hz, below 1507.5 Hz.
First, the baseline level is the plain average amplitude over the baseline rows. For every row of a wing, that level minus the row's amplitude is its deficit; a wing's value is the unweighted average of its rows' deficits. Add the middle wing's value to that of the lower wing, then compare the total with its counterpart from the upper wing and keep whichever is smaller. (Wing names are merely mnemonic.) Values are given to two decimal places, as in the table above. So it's -1.02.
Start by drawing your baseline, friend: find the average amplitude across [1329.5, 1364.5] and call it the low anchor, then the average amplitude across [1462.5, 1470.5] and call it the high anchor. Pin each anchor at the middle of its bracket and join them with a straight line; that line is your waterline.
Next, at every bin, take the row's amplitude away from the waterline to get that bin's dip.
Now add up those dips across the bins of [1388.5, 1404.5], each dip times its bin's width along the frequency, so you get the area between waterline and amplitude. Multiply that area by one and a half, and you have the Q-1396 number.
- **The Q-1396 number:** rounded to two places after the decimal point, -3.30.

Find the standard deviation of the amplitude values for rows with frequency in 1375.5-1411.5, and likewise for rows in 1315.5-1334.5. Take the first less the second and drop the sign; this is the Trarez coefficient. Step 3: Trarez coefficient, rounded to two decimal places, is 0.22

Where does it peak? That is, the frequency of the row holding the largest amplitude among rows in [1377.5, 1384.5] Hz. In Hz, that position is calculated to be 1383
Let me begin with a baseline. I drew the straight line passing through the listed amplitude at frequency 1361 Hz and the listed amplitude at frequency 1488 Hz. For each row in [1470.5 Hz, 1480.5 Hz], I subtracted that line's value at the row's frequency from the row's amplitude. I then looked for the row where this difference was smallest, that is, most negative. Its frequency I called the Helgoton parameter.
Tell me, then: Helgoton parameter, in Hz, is 1472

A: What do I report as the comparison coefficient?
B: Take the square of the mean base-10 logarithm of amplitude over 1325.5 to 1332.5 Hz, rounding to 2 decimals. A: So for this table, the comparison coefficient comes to 0.35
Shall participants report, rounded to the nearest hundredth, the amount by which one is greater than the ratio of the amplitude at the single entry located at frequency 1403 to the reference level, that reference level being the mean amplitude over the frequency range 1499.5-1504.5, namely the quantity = -0.13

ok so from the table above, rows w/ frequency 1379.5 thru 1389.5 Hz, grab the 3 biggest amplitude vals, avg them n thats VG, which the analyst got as 4.51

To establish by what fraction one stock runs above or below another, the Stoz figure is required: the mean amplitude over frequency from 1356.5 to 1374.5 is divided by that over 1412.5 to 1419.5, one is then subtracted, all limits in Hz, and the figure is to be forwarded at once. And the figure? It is -0.14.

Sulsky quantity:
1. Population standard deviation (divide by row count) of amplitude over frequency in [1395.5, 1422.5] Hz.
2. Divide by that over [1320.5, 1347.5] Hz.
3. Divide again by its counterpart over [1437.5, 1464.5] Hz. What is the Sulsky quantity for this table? 8.5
